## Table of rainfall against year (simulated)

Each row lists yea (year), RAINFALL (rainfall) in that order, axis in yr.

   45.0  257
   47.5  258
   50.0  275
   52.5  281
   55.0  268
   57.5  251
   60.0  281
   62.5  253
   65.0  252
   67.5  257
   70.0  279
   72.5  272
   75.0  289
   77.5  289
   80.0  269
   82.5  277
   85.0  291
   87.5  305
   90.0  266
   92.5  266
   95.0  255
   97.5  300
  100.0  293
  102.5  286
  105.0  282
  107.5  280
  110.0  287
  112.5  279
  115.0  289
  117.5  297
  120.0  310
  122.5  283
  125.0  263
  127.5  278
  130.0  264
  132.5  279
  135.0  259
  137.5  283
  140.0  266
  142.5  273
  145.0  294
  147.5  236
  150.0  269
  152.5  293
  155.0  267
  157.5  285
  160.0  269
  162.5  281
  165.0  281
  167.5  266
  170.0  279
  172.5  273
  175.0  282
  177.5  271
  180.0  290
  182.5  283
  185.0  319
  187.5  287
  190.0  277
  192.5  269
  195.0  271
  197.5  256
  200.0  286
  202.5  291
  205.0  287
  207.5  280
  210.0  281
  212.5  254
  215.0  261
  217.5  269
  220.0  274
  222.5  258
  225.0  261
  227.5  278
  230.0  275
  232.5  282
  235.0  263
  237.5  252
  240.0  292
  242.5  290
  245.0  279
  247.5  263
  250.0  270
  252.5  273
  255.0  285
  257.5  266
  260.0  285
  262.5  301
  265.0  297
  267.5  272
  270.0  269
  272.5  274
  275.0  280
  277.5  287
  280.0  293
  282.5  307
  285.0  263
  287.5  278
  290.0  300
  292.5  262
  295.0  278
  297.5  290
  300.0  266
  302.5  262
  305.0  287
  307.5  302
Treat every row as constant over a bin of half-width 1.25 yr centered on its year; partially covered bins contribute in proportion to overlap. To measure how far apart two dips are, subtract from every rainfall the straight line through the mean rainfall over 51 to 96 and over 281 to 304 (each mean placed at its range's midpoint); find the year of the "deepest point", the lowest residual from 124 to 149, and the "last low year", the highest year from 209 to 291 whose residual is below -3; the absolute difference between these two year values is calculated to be 137.5 yr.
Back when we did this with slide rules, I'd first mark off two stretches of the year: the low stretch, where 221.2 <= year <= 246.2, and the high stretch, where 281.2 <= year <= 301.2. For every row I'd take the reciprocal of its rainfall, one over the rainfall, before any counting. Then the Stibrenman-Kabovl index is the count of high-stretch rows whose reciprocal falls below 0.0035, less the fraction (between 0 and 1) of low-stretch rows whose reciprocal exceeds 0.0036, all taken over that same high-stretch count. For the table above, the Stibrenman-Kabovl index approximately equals 0.83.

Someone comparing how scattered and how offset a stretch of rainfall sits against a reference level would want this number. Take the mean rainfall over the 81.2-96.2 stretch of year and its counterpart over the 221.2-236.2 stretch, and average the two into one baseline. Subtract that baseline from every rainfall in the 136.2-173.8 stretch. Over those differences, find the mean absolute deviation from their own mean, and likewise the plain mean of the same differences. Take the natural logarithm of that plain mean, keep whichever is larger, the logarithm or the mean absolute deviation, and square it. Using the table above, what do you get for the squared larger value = 102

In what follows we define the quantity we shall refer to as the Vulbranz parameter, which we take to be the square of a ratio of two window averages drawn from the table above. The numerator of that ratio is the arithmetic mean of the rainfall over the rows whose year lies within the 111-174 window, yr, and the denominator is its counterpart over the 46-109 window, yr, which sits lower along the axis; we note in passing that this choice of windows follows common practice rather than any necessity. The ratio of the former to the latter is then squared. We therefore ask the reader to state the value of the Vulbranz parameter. 1.01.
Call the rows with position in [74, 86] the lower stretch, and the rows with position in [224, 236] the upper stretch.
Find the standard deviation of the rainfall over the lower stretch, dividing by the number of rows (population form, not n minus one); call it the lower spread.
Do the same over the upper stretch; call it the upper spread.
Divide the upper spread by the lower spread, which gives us 1.0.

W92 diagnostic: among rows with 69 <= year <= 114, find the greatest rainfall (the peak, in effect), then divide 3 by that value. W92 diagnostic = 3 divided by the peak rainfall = 0.0098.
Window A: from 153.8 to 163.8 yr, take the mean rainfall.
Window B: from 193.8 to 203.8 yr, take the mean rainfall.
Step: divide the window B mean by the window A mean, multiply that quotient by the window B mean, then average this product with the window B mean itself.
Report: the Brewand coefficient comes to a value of 276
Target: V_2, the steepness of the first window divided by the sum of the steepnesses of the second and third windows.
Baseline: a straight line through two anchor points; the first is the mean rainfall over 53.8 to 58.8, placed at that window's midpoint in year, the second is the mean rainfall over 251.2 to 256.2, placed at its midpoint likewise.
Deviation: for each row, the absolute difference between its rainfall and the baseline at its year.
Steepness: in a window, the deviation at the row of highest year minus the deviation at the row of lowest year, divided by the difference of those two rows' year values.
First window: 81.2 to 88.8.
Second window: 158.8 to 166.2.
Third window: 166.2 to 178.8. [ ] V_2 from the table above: 3.4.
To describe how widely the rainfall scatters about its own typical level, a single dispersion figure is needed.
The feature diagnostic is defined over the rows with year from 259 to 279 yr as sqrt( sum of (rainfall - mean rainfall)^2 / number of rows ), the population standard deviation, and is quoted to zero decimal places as 11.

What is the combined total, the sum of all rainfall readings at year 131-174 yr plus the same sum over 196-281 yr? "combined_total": 14037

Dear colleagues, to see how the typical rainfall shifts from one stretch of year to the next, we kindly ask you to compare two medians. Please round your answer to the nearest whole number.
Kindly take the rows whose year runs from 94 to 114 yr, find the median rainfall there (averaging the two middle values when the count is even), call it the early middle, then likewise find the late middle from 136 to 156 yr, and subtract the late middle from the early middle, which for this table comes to 13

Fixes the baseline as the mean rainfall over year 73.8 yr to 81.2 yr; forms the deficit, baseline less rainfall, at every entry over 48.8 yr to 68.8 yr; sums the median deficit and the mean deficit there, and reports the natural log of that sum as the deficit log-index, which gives 3.6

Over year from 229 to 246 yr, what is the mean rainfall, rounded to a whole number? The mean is 276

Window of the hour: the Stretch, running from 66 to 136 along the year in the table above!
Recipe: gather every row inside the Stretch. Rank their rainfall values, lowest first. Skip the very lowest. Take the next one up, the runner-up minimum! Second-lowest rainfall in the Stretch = 257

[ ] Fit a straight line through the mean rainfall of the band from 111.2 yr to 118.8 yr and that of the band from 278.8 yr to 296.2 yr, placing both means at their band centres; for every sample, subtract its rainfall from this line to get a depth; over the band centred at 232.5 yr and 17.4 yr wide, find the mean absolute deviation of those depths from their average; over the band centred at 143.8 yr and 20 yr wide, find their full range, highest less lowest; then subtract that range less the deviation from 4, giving -43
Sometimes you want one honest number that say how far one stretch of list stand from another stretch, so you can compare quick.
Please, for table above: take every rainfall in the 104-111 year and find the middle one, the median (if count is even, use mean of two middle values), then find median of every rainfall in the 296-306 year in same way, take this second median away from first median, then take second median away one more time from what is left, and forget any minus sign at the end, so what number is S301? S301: 271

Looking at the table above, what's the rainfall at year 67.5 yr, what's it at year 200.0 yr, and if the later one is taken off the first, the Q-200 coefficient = -29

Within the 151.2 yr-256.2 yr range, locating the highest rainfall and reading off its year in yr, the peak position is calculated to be 185.0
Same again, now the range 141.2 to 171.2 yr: 145.0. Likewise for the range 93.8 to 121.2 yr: 120.0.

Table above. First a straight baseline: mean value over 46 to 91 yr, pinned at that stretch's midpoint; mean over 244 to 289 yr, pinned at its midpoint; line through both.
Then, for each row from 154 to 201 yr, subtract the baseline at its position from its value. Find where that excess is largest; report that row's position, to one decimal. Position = 185.0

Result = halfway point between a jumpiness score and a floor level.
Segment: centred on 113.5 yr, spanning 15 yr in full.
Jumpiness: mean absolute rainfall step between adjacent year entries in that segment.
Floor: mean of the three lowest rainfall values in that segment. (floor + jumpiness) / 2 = 146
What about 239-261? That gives 139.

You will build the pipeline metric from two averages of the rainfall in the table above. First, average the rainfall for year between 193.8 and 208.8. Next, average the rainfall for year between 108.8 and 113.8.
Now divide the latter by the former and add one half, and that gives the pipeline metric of 1.52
